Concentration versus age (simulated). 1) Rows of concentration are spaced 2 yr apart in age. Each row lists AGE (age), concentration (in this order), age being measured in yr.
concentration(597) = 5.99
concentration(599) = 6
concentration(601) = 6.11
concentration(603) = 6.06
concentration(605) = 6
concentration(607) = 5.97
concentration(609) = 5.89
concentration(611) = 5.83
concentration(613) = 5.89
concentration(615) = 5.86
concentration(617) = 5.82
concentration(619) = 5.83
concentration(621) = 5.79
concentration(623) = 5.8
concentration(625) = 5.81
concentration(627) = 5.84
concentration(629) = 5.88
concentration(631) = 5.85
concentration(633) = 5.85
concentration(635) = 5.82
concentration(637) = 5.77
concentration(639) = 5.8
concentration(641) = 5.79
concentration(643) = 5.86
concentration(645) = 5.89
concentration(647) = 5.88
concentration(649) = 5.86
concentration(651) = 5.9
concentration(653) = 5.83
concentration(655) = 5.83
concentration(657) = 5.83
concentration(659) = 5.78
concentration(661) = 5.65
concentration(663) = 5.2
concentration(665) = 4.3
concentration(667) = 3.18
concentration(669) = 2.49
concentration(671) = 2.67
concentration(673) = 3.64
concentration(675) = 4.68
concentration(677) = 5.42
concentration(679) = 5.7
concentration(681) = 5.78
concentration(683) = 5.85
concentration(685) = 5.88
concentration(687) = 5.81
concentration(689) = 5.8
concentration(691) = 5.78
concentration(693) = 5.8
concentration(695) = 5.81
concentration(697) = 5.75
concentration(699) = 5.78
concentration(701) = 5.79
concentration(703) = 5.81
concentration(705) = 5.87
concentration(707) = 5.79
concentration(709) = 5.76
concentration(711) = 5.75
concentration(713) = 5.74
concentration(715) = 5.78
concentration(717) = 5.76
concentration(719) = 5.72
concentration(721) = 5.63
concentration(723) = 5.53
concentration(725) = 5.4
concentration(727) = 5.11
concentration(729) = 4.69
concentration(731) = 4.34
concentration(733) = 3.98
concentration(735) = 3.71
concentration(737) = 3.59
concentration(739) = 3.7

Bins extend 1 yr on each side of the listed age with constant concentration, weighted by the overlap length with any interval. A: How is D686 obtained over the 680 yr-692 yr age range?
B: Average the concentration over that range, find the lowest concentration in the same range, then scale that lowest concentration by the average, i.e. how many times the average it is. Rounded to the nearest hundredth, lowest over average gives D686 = 0.99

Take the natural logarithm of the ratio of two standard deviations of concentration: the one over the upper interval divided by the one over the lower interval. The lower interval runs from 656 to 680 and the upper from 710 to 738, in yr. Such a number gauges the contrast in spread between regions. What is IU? -0.42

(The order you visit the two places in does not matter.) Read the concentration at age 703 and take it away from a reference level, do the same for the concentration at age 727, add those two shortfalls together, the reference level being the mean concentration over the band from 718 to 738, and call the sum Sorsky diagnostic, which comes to -1.4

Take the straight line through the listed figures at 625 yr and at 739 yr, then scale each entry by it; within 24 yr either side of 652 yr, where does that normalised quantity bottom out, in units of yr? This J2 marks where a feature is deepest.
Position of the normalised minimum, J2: 669 yr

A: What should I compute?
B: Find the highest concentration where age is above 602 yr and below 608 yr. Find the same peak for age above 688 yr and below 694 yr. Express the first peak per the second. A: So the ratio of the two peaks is 1.04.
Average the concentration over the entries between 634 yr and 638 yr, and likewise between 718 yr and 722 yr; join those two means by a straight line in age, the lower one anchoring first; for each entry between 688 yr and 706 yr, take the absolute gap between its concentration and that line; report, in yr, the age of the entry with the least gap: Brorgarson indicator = 697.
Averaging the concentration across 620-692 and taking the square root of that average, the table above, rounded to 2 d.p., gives 2.32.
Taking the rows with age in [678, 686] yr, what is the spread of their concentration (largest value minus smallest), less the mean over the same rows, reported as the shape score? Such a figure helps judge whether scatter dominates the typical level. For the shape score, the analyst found -5.62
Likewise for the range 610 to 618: -5.78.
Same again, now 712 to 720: -5.69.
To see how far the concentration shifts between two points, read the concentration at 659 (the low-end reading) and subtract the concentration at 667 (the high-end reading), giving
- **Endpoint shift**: 2.6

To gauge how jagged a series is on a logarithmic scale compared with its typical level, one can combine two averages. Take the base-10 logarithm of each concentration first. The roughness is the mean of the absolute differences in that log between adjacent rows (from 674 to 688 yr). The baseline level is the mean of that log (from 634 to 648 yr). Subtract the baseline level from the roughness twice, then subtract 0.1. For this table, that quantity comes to -1.61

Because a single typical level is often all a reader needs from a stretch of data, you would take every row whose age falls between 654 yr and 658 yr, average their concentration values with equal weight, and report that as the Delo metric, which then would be 5.83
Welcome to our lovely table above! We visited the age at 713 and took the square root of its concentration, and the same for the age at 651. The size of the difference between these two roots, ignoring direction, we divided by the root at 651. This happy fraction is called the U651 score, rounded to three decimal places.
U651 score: 0.014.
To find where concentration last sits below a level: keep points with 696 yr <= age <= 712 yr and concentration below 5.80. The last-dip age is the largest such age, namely 711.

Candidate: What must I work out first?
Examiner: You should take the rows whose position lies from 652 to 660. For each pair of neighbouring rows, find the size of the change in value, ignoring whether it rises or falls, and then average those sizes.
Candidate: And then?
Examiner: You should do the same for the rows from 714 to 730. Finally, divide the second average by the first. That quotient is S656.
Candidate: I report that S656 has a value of 9.3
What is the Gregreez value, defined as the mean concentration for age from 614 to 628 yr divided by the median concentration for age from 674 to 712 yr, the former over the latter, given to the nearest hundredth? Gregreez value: 1.01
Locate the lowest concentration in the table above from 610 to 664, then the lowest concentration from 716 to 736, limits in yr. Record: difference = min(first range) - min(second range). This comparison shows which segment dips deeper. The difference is 1.5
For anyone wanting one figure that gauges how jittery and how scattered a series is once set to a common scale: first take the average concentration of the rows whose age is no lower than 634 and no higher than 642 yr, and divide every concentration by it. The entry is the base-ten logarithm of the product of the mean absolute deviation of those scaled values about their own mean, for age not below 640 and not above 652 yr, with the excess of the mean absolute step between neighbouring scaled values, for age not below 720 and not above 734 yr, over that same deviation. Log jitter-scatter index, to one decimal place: -3.7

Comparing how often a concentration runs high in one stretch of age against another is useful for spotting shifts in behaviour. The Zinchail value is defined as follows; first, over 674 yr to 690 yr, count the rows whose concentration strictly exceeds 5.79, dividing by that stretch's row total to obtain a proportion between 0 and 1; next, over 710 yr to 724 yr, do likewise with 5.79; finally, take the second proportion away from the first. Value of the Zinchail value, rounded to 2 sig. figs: 0.50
